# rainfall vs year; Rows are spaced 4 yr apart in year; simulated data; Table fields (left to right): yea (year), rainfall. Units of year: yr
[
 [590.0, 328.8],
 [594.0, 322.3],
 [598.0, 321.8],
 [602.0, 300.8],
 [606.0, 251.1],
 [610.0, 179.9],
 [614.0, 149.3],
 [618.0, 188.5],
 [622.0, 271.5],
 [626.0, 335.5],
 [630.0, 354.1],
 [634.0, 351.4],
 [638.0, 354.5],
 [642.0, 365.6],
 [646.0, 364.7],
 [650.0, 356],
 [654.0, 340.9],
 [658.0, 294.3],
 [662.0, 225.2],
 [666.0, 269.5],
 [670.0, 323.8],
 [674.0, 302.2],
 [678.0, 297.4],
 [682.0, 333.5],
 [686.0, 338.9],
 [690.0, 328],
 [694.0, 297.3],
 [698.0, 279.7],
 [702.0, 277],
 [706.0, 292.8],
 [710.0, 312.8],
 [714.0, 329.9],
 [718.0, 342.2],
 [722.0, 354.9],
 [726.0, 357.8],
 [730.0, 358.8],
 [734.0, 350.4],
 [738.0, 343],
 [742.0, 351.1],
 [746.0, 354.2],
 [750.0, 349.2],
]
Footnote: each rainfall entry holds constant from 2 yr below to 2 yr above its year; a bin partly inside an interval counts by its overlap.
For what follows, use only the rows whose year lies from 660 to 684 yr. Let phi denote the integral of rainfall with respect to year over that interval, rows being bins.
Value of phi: 7006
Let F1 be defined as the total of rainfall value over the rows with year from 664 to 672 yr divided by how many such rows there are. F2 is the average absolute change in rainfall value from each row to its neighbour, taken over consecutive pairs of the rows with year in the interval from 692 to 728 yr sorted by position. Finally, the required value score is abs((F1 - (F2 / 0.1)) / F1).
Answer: 0.57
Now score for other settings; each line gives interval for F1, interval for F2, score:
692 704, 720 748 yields 0.82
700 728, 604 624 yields 0.73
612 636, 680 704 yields 0.51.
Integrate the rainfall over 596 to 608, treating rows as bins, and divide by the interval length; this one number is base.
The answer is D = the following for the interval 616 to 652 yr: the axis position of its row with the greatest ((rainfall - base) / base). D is 642.0 yr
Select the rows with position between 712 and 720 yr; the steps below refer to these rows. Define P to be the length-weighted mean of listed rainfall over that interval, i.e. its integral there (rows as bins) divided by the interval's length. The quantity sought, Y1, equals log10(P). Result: 2.526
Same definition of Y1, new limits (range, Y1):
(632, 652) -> 2.554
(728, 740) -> 2.545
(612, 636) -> 2.439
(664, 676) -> 2.475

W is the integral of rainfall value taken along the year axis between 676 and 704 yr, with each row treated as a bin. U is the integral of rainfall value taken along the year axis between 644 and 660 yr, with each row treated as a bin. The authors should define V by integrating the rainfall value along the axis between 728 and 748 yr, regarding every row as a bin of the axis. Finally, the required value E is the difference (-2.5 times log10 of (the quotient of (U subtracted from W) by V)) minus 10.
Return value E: -9.1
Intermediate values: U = 5424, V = 7030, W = 8607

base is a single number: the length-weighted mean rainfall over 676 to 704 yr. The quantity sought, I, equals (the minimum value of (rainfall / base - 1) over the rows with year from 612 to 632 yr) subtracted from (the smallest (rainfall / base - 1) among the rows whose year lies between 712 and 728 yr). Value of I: 0.6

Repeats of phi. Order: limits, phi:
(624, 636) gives 4164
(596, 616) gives 4812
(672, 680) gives 2398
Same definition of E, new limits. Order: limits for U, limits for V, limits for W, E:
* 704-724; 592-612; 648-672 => -7.8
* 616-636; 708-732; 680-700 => -6.4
